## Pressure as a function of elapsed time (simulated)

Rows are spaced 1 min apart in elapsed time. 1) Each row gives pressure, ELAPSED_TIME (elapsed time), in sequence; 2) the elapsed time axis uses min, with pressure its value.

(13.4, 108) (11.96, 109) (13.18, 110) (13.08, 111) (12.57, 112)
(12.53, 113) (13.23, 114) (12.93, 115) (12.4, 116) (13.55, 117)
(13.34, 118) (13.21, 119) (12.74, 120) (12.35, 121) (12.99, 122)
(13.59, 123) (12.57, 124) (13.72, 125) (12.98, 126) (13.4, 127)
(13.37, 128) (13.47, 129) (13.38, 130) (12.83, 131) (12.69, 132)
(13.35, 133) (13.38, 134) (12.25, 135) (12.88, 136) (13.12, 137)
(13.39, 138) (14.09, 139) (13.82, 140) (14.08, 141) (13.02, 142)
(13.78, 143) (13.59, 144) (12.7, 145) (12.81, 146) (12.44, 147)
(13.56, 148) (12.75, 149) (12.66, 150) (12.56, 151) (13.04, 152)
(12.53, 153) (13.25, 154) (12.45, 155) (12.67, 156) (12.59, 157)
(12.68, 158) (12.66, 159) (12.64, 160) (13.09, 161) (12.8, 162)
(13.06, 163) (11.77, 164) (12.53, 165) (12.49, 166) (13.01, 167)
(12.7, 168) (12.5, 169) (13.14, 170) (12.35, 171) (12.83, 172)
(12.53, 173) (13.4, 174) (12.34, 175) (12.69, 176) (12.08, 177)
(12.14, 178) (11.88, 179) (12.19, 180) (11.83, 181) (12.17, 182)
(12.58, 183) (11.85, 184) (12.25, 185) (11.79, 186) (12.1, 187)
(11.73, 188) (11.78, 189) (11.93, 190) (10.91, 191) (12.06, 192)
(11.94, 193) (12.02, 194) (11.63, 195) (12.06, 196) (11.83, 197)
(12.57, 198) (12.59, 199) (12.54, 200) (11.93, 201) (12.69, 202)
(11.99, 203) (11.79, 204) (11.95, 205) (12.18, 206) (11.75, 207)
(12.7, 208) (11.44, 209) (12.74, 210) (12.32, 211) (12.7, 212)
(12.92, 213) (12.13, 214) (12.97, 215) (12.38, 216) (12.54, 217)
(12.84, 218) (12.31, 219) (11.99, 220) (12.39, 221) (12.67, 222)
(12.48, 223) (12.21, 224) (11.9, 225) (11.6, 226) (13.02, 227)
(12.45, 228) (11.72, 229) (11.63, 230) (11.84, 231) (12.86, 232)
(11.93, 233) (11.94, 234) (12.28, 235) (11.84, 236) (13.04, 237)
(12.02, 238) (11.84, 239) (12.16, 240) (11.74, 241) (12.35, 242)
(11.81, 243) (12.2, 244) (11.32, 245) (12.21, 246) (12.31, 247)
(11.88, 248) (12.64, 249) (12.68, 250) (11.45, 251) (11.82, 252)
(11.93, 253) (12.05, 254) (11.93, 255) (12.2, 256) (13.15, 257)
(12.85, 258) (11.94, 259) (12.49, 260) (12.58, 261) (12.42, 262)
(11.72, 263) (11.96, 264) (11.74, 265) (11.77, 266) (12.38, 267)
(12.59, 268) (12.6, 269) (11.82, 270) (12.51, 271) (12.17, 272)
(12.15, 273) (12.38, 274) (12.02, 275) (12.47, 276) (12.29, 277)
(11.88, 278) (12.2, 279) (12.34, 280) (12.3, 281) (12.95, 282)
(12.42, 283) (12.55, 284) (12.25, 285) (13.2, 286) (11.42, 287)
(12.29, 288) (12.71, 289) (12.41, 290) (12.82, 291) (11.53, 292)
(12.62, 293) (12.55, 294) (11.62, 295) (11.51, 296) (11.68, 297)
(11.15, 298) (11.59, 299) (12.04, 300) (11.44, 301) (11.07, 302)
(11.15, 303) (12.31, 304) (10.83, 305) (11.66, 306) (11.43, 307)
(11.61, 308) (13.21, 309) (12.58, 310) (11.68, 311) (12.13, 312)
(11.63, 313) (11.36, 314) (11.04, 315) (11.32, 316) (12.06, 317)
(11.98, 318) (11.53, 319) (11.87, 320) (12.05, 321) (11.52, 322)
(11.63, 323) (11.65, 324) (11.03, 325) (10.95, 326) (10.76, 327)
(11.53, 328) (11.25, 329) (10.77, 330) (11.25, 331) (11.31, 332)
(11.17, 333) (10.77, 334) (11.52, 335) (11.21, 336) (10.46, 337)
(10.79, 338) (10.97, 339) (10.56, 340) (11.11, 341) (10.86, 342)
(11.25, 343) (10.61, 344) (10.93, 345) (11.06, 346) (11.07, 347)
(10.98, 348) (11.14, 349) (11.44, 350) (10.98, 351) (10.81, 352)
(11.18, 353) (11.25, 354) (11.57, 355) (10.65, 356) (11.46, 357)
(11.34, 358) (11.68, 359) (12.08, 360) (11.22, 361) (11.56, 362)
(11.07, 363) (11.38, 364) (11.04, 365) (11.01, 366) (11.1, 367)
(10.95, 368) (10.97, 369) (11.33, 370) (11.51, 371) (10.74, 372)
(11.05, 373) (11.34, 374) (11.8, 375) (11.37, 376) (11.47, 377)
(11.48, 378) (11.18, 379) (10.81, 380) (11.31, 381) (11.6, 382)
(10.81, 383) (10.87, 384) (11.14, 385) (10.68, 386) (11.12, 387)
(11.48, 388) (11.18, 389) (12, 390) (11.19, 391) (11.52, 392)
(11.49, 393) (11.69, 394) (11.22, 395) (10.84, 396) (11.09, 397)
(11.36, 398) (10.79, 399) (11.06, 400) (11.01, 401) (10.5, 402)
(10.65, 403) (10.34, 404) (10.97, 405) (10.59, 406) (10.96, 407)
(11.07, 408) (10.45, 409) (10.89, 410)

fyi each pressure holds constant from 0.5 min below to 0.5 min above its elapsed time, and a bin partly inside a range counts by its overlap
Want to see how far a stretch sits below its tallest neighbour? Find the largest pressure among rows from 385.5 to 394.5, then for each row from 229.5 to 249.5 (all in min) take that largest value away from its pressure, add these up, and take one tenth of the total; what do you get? 0.18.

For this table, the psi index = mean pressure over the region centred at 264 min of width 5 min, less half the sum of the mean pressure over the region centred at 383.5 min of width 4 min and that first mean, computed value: 0.41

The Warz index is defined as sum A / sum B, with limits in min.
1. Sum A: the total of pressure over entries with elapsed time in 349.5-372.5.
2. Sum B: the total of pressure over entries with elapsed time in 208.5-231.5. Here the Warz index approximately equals 0.91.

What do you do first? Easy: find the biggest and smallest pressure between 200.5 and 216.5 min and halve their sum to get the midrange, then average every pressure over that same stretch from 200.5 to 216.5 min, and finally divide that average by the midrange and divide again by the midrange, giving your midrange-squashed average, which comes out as 0.0825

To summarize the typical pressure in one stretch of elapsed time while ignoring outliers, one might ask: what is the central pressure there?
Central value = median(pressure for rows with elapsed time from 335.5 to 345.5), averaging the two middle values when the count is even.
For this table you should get 10.9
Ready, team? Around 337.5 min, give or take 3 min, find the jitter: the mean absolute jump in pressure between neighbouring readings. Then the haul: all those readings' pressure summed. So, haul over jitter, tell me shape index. 165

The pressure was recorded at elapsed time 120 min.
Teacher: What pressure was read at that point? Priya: 12.74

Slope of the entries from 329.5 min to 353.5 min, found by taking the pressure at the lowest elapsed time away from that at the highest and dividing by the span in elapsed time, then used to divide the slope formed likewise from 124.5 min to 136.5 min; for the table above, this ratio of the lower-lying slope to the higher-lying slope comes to -4.3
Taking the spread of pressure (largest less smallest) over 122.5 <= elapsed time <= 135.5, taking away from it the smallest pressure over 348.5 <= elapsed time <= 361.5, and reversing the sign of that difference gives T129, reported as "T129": 9.2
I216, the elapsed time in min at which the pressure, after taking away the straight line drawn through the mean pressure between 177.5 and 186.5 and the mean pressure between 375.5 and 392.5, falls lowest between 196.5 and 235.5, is 209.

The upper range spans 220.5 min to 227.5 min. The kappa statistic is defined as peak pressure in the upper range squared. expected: 170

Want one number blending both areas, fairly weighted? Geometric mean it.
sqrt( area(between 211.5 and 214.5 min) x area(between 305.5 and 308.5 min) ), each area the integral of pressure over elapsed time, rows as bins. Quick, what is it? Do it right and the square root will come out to 36.2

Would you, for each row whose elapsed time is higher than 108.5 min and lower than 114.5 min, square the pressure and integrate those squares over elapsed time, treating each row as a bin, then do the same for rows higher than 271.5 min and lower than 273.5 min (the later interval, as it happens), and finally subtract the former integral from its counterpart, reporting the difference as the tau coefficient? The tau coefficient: -682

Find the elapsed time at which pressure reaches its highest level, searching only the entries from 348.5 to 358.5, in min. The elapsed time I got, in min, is 355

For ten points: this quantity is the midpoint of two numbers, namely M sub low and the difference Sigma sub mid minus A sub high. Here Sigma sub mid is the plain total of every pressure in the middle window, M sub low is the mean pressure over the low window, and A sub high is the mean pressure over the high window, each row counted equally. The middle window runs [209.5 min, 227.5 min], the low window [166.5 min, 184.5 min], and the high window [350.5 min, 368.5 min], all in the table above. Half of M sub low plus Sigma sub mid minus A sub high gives 113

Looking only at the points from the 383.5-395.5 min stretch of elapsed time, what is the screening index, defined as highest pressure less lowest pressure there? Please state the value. 1.32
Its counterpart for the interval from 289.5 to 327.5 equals 2.45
